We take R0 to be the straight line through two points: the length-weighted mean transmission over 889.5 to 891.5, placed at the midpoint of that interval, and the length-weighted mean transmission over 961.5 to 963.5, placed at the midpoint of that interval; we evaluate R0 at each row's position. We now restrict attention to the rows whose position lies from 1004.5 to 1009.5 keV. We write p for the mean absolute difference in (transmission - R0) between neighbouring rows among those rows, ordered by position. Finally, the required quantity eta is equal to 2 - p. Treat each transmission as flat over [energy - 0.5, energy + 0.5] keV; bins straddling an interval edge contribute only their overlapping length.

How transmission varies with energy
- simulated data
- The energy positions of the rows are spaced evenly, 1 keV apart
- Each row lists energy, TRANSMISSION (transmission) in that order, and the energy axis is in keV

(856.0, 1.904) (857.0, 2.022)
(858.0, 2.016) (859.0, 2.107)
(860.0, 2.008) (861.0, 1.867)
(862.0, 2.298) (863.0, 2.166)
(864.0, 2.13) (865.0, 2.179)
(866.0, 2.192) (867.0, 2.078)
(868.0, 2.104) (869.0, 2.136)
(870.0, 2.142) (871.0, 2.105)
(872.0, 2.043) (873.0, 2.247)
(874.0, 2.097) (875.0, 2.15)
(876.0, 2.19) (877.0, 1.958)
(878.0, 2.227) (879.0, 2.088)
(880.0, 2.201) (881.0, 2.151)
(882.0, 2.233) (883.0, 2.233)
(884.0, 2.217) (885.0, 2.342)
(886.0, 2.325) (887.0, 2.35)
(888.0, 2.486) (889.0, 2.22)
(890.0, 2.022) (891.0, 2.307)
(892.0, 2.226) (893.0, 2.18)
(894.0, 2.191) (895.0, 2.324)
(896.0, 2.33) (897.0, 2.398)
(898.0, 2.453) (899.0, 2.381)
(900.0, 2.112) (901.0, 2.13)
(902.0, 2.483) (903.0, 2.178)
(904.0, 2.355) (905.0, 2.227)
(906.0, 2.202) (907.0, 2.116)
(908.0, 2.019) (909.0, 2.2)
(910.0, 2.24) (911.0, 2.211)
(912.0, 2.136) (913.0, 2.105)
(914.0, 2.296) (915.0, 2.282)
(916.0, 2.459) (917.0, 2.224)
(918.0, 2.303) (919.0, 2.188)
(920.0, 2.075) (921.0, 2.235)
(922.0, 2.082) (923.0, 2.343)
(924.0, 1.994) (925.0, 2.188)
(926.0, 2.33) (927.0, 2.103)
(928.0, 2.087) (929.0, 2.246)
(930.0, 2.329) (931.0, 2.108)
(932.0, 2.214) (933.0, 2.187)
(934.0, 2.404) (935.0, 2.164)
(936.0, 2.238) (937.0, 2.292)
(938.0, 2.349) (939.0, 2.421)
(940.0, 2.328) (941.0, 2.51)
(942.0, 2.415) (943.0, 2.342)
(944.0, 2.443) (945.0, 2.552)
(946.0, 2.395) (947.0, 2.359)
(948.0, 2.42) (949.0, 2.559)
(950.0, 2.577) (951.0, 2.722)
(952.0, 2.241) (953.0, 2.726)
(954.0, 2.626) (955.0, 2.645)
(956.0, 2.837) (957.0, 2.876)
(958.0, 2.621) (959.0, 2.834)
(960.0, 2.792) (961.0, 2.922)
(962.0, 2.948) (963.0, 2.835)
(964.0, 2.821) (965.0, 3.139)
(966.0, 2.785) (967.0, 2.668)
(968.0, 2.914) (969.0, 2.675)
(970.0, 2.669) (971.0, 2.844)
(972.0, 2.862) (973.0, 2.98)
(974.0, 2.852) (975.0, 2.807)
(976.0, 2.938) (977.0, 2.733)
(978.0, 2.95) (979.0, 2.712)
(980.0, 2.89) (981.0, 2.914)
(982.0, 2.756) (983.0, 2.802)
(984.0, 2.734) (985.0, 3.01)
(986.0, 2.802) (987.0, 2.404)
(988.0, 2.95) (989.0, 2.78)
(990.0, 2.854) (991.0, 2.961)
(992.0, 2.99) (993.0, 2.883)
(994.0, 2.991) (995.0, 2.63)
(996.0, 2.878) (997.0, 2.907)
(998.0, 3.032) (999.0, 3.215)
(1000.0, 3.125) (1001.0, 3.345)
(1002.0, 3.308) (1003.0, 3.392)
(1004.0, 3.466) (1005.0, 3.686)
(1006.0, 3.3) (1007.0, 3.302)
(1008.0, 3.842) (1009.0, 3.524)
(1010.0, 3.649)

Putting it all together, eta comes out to 1.68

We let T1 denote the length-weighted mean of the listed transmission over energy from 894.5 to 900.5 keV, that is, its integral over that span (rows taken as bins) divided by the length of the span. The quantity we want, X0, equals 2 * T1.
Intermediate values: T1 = 2.3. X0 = 4.7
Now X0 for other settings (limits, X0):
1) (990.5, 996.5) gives 5.8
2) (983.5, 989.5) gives 5.6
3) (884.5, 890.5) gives 4.6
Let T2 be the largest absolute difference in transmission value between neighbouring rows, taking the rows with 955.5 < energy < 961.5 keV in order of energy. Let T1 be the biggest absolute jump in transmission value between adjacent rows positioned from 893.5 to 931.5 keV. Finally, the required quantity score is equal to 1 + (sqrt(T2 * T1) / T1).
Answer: 1.85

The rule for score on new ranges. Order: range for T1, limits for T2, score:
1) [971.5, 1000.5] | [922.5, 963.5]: 1.94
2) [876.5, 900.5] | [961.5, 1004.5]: 2.38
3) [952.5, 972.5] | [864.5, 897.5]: 1.90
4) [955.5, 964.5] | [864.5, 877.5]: 1.95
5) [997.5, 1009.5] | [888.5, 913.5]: 1.81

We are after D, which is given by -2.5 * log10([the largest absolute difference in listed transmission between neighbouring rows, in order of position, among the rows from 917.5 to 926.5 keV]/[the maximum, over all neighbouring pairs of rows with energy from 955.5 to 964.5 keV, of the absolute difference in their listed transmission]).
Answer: -0.34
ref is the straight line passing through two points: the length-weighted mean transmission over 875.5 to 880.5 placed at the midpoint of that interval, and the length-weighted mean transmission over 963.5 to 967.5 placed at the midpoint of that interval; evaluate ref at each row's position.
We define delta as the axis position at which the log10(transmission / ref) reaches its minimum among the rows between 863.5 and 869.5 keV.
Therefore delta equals 867.0 keV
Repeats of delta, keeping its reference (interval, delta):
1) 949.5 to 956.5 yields 952.0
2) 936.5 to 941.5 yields 937.0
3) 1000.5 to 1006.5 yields 1006.0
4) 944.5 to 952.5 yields 952.0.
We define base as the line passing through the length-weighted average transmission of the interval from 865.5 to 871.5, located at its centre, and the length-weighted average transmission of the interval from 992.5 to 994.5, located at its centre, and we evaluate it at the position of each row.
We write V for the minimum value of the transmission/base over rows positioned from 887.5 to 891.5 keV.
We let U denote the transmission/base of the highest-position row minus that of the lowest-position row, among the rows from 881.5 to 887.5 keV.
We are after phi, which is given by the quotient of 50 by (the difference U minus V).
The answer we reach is -58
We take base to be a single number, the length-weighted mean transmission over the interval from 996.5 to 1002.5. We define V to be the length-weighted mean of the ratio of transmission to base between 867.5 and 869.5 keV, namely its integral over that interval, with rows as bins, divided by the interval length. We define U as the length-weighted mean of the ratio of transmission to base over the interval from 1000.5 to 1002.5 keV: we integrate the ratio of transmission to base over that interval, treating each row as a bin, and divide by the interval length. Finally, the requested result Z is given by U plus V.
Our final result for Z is 1.7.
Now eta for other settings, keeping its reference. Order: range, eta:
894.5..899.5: 1.95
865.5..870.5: 1.96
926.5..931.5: 1.88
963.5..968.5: 1.74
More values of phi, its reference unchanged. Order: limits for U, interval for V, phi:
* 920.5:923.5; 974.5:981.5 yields -55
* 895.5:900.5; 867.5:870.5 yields -46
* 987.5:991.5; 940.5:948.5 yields -56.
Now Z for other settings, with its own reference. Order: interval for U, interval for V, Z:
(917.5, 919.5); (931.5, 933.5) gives 1.4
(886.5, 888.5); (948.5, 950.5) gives 1.6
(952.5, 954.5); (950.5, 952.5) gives 1.6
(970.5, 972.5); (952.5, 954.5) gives 1.8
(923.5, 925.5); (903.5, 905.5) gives 1.4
